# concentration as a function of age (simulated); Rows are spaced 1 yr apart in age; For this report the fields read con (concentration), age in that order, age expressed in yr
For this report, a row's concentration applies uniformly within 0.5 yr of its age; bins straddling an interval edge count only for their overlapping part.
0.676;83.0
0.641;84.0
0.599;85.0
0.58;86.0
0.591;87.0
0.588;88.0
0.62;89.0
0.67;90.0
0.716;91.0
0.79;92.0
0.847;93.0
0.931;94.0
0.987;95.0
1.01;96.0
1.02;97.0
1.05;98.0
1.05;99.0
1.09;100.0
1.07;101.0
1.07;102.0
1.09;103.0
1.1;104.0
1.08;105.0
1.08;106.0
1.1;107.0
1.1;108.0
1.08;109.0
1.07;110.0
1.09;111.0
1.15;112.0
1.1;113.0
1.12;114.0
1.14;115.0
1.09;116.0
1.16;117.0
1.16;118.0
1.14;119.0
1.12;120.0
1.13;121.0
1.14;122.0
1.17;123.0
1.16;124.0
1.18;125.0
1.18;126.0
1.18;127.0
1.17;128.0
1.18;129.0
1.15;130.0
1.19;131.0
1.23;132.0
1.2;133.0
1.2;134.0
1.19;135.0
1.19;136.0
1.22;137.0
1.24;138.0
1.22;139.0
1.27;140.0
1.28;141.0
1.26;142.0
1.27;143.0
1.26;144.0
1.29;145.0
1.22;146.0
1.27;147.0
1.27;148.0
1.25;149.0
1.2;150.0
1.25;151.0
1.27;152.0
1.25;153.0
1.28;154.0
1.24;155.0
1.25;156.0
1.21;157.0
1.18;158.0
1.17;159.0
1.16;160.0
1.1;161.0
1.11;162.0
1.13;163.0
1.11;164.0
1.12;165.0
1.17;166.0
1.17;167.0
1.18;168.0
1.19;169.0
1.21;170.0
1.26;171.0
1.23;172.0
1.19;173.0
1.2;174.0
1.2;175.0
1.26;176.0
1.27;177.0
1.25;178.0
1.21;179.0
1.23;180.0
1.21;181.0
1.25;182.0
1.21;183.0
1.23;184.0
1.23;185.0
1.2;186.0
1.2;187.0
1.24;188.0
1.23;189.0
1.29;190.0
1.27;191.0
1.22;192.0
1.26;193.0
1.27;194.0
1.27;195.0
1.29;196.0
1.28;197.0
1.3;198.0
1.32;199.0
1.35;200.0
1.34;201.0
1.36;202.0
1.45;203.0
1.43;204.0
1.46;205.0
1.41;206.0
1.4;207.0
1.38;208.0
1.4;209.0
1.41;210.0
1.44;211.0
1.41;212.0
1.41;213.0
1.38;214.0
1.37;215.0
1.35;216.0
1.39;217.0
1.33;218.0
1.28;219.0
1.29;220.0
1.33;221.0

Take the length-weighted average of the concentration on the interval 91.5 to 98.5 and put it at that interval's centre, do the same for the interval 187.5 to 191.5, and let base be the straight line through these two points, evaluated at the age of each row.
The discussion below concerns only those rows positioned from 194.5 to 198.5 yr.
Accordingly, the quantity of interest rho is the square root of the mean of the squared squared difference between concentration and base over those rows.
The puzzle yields 0.000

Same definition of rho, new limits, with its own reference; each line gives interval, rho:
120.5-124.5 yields 0.013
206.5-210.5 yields 0.006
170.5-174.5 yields 0.002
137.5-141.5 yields 0.026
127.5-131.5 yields 0.013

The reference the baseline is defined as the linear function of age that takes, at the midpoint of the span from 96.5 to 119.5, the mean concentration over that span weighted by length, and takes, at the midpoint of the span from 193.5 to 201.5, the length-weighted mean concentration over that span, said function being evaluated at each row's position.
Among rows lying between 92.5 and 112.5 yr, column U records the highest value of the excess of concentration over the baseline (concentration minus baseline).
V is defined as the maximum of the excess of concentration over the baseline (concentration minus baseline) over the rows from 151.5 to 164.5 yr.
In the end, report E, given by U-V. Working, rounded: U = 0.05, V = 0.08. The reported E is -0.0329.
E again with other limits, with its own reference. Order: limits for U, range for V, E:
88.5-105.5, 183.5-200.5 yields -0.0281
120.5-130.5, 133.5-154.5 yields -0.0638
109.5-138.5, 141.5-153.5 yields -0.0300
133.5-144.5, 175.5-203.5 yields -0.0267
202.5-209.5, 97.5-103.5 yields 0.1273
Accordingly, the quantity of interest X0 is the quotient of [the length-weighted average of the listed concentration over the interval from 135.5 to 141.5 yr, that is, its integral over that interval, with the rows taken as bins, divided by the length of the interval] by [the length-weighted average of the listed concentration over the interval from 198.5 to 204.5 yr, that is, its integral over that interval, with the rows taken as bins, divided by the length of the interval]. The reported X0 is 0.90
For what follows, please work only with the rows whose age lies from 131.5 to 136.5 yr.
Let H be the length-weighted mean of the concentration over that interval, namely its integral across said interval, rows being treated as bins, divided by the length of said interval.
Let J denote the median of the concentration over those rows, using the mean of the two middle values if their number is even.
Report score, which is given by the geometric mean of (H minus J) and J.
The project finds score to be 0.05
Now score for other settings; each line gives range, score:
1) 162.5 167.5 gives 0.11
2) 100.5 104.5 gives 0.05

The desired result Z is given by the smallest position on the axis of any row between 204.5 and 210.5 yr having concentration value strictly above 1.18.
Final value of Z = 205.0 yr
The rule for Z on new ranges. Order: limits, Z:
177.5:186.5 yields 178.0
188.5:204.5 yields 189.0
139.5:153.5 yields 140.0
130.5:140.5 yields 131.0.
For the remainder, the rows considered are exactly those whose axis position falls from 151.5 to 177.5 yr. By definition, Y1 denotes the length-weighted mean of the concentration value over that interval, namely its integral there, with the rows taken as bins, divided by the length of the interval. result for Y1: 1.20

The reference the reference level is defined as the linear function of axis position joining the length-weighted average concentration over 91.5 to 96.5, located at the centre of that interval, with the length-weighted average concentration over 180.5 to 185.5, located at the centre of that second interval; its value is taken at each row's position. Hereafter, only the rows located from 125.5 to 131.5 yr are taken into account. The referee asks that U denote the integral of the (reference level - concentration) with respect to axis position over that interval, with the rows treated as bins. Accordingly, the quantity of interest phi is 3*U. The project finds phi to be -2.5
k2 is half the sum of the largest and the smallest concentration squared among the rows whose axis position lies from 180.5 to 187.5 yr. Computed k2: 1.50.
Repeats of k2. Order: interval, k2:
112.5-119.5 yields 1.27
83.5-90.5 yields 0.39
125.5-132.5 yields 1.42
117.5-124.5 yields 1.31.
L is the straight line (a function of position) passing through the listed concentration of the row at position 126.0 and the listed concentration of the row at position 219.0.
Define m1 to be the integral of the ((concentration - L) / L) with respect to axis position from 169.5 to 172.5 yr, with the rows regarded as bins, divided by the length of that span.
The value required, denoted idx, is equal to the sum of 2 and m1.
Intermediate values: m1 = 0.00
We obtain 2.00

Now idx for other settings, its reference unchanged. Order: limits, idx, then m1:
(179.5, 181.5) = 1.98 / -0.02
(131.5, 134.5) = 2.02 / 0.02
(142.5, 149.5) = 2.05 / 0.05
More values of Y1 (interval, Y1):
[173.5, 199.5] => 1.25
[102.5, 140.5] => 1.15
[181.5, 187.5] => 1.22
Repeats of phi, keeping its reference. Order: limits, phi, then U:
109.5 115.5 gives -2.4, -0.80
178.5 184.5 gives 0.0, -0.02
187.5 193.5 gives 0.0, 0.00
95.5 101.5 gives -2.2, -0.72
